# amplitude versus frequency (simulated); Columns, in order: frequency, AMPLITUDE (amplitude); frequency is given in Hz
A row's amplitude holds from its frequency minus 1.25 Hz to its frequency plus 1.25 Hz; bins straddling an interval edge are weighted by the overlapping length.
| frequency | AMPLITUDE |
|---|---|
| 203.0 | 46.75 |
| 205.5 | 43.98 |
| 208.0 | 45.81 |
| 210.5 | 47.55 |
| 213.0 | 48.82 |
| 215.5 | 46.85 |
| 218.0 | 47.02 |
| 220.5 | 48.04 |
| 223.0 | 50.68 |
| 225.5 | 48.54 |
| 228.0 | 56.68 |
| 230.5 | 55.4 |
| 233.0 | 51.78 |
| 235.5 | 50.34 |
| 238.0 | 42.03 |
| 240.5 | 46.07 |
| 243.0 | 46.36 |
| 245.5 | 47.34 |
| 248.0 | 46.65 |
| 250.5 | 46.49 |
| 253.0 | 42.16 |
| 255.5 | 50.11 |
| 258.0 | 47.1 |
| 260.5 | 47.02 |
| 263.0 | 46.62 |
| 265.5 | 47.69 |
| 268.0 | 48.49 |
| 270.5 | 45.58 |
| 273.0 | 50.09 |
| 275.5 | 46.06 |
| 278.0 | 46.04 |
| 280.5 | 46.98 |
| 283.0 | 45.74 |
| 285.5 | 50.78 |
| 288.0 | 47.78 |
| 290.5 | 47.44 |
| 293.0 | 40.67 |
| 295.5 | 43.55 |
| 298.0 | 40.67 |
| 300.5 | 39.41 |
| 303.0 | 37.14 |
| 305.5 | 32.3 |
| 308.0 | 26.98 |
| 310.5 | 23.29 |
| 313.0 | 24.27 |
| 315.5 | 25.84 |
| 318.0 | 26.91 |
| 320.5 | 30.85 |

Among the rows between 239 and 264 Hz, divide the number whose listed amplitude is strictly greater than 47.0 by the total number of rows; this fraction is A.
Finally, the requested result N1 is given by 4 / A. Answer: 10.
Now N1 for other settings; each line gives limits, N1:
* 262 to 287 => 10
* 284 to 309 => 13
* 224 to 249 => 7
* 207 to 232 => 5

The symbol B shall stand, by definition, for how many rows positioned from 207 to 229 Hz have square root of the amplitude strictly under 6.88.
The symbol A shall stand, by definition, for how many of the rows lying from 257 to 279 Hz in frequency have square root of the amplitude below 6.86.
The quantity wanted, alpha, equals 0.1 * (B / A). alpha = 0.06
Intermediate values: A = 5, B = 3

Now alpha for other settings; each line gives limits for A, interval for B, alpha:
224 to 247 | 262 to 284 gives 0.20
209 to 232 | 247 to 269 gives 0.30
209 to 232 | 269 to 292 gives 0.25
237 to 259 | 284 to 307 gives 0.10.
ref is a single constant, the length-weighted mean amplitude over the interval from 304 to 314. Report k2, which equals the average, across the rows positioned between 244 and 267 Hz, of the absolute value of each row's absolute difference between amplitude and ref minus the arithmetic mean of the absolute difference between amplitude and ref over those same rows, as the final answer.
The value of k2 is 1.2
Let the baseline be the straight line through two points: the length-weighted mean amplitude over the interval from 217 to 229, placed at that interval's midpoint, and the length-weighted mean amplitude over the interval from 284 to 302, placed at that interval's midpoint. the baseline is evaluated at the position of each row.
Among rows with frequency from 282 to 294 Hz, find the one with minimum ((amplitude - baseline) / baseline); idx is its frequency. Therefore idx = 293.0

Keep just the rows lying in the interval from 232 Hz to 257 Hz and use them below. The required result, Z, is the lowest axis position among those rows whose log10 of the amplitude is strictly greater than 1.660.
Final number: 233.0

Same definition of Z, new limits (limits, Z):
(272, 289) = 273.0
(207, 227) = 208.0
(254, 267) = 255.5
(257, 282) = 258.0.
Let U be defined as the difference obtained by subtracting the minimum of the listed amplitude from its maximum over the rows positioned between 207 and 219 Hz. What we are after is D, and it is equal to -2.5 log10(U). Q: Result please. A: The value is -1.20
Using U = 3.0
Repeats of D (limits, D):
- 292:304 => -2.02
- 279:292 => -1.76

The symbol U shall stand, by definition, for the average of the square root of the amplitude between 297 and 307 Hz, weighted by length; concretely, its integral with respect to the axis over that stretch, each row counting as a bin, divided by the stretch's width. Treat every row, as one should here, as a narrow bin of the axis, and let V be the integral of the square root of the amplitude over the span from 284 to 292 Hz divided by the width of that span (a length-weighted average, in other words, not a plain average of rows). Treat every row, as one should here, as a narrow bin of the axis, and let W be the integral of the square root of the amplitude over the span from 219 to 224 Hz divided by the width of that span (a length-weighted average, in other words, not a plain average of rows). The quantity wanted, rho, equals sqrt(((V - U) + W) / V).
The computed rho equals 1.07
